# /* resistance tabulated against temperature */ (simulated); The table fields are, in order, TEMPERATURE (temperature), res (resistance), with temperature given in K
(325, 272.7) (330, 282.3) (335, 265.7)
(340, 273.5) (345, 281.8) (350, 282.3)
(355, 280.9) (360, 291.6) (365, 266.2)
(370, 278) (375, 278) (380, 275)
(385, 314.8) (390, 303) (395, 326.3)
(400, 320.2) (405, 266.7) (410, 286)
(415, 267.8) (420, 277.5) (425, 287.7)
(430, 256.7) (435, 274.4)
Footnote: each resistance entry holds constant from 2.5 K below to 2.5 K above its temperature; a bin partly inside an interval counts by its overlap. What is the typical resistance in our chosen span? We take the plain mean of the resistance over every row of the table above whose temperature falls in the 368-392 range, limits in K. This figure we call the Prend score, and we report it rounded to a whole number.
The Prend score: 290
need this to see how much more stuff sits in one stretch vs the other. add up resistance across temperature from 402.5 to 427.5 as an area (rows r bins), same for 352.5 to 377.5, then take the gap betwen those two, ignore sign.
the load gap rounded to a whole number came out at 45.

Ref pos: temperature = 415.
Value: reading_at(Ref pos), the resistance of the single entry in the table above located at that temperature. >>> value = 267.8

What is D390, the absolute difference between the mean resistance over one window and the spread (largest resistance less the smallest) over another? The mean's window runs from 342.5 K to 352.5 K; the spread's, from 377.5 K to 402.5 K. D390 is 231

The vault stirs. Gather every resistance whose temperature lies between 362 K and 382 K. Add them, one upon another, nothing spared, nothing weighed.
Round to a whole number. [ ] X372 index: 1097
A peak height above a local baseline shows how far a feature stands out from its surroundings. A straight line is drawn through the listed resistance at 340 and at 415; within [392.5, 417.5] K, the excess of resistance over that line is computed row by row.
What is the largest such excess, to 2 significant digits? 57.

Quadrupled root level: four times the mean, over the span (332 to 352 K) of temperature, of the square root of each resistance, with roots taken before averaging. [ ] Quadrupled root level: 66.43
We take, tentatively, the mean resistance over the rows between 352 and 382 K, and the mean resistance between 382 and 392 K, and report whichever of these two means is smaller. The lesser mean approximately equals 278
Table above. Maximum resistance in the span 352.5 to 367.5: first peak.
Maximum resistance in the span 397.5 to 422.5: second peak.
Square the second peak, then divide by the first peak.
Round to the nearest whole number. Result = 352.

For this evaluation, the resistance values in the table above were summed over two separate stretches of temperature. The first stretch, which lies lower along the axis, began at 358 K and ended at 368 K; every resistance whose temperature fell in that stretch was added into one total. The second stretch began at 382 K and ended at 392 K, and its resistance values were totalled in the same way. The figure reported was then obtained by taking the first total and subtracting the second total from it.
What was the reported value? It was -60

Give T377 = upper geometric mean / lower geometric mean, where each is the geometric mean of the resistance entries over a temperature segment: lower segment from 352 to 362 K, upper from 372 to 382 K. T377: 0.97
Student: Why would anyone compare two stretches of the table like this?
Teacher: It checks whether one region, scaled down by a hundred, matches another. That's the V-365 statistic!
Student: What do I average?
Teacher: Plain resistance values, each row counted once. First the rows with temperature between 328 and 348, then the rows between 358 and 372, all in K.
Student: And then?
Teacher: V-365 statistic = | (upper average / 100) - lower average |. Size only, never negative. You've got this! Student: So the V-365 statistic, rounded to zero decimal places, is 273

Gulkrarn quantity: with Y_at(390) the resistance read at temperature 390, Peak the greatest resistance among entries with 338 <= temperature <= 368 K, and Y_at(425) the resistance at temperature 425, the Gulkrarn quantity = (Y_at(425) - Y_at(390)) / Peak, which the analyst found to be -0.05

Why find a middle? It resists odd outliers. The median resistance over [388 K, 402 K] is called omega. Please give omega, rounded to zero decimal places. 320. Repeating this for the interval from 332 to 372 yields 279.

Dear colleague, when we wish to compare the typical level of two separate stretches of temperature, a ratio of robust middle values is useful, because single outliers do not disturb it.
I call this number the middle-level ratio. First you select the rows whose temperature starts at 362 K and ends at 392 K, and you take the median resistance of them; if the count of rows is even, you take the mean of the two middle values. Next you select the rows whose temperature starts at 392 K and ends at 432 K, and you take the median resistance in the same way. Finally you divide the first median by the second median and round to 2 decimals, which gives 0.99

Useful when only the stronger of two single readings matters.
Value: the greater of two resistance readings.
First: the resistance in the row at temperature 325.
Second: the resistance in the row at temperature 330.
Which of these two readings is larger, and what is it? 282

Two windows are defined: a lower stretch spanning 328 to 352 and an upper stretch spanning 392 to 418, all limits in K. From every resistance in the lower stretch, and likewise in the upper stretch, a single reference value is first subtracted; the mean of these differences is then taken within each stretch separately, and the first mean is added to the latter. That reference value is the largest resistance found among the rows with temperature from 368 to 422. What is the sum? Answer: -82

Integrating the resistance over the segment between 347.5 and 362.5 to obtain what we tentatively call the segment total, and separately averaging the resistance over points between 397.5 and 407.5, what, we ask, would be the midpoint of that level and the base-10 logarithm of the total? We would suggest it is 149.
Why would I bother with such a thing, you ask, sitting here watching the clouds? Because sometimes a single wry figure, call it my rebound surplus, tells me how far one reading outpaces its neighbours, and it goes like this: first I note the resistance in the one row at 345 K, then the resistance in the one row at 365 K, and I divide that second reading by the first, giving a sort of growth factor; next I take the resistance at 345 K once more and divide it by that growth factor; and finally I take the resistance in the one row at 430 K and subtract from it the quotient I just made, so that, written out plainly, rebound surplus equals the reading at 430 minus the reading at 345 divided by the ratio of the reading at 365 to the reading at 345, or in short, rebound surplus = -42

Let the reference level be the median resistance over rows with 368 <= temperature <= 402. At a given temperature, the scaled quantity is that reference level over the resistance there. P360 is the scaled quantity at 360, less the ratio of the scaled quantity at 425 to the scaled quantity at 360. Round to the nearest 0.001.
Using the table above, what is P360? 0.026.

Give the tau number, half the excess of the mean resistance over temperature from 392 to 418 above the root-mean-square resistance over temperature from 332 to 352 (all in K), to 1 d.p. 8.7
